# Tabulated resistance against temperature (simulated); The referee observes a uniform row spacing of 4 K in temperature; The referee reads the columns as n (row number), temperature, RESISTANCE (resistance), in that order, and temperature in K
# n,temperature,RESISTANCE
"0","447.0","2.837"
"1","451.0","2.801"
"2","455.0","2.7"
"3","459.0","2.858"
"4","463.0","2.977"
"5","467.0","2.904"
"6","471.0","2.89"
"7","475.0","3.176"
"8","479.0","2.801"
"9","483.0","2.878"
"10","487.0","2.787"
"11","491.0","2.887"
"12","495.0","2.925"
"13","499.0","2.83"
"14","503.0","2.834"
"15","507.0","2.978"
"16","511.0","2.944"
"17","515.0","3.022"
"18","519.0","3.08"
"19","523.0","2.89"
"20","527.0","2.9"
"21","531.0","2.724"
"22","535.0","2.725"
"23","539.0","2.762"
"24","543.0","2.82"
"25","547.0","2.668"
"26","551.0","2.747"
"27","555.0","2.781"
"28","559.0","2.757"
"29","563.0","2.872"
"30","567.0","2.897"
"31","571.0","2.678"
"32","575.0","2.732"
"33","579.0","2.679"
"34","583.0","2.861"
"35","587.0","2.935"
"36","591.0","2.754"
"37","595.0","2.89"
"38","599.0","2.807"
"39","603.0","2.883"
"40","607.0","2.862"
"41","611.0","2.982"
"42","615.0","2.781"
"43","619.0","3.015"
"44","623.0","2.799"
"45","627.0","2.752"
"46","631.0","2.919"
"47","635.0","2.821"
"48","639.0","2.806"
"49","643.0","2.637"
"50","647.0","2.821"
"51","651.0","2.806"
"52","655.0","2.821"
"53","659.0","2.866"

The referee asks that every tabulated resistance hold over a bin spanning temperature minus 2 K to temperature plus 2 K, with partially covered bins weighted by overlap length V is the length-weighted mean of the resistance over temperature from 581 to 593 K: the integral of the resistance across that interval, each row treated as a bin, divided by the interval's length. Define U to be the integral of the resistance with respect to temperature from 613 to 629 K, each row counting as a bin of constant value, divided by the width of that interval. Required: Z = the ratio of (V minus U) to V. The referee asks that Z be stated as 0.00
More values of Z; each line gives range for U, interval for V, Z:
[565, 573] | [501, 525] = 0.06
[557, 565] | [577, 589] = 0.00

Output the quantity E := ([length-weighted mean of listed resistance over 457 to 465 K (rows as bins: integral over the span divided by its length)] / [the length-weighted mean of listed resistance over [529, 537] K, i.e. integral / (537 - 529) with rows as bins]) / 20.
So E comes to 0.054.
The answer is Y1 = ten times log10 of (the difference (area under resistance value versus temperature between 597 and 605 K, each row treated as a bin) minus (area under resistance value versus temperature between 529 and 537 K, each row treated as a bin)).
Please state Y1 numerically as -0.2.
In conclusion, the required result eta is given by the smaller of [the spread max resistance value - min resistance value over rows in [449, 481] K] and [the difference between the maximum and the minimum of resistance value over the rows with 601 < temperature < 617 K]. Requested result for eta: 0.20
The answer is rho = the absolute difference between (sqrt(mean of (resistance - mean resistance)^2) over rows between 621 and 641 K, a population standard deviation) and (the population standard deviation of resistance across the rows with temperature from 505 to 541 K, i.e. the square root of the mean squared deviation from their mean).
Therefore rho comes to 0.068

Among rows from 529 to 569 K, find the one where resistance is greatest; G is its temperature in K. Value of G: 567.0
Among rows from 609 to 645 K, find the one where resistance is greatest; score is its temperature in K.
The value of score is 619.0 K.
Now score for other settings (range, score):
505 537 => 519.0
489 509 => 507.0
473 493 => 475.0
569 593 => 587.0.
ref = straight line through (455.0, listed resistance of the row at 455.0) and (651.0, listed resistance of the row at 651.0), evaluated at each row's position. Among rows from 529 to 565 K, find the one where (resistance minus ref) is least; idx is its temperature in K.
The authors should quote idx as 547.0 K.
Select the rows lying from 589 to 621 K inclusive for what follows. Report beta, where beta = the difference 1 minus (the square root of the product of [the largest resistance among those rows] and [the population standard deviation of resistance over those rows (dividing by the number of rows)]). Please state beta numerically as 0.49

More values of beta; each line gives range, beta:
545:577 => 0.53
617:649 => 0.44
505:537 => 0.39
